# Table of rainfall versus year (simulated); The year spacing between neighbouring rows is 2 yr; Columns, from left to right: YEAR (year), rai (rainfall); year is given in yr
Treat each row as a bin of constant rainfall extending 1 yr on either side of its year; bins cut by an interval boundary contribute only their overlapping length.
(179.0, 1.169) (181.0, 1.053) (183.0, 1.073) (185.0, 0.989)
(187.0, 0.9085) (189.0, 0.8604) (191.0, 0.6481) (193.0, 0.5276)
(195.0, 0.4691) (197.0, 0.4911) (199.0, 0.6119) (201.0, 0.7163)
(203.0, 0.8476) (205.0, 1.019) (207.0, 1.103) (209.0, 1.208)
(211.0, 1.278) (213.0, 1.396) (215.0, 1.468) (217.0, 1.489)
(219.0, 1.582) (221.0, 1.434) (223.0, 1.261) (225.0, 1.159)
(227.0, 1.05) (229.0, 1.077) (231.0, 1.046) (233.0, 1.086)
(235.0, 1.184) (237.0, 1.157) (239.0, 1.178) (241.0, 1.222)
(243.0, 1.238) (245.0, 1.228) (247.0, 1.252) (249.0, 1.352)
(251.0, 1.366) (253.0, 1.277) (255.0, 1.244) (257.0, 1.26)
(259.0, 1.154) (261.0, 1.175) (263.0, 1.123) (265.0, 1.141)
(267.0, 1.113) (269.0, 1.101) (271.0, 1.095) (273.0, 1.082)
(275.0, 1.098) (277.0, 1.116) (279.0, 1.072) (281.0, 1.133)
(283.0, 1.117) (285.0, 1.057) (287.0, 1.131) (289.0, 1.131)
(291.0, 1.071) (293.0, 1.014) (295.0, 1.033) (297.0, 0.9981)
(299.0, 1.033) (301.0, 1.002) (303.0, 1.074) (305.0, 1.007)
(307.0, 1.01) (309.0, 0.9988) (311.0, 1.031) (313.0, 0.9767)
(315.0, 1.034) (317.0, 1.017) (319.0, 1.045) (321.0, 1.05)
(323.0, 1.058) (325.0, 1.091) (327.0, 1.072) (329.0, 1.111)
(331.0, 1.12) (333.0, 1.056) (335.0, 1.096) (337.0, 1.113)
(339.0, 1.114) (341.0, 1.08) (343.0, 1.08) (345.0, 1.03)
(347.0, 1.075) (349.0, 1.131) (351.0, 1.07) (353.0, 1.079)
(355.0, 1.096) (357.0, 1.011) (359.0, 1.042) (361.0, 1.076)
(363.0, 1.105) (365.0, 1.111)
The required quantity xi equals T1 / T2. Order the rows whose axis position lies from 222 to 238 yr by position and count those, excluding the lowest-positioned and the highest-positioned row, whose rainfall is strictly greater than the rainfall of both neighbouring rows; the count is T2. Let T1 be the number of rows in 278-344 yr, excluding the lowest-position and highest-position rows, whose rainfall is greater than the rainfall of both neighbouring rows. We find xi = 5.0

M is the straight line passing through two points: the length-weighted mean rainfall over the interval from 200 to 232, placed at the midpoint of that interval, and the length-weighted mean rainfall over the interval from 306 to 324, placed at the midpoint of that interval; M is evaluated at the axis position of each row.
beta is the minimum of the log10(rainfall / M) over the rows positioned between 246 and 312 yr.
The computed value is -0.024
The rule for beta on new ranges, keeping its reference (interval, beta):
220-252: -0.050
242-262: 0.012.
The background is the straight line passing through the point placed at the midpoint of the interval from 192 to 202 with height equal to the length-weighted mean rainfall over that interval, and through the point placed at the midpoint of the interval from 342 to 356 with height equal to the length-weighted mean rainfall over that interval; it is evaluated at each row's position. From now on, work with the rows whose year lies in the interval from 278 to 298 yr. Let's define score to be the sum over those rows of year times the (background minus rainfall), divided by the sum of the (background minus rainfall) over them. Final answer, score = 286.5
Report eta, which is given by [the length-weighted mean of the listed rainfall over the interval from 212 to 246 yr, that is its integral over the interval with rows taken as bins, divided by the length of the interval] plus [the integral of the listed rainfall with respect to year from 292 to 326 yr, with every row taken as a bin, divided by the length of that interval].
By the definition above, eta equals 2.28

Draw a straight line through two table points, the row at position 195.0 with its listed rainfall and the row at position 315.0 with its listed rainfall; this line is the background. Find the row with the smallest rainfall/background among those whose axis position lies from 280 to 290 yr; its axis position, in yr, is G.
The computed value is 285.0 yr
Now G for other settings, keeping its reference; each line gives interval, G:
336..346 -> 345.0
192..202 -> 195.0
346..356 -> 351.0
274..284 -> 279.0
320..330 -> 327.0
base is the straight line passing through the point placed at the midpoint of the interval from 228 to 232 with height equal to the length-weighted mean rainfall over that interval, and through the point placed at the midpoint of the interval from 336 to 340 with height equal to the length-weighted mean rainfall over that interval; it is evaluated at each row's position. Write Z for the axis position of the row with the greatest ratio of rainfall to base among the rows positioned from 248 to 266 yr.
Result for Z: 251.0 yr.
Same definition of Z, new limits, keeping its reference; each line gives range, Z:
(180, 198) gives 183.0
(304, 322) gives 321.0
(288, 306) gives 289.0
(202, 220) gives 219.0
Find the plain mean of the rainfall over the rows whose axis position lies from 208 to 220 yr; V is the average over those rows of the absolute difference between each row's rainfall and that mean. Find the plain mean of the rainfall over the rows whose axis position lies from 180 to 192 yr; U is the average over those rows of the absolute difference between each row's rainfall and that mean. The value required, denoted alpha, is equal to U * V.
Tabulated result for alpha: 0.0127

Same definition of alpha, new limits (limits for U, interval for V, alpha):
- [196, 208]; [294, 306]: 0.0042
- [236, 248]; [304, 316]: 0.0005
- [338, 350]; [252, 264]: 0.0014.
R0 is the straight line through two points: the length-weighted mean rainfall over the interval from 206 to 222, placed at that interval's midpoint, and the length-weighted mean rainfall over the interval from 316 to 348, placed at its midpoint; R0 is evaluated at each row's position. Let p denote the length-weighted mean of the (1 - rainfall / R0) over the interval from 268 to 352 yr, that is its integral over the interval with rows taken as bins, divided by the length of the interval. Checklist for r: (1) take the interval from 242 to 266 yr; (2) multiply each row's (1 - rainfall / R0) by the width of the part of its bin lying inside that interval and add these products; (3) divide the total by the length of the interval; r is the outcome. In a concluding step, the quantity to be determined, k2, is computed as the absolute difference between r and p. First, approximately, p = 0.05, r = 0.03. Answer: 0.025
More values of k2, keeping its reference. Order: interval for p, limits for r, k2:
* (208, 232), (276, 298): 0.041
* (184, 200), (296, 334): 0.450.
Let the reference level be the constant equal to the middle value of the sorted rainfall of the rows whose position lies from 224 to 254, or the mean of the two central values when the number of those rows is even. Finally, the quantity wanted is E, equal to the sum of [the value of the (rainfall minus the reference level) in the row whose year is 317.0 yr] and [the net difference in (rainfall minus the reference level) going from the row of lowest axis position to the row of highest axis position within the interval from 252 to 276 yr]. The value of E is -0.35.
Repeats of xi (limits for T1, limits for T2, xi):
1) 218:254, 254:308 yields 0.5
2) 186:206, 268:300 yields 0.0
